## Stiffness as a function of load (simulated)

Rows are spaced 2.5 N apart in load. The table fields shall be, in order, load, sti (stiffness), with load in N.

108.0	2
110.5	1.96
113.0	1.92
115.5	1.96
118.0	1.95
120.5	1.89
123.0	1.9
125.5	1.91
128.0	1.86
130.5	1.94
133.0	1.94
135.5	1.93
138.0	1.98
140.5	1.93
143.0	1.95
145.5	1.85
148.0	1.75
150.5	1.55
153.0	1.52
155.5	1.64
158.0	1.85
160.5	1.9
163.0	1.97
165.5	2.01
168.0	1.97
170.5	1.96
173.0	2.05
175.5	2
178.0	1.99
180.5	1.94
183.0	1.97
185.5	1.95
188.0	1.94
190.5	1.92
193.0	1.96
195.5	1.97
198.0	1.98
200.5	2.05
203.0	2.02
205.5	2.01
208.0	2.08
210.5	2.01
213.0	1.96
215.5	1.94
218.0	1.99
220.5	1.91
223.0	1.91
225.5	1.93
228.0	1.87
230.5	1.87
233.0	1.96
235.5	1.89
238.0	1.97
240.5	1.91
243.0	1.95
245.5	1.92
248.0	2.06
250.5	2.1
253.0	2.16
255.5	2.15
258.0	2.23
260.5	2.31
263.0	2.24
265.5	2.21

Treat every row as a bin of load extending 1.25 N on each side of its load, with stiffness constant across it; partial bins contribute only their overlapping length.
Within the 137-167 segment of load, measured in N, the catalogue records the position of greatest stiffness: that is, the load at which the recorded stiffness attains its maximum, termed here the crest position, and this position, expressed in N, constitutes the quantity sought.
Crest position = 165.5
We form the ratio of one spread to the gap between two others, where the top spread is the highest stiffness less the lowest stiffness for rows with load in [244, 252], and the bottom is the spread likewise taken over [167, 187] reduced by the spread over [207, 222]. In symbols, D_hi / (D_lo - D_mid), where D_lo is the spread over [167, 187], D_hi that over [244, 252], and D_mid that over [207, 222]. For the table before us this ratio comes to -3.0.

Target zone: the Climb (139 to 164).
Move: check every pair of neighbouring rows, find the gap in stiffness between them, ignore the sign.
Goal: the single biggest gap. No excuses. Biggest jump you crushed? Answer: 0.21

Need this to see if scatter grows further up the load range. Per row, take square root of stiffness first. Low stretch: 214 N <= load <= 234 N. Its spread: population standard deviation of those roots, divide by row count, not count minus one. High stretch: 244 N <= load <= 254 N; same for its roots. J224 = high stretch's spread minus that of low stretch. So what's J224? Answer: 0.017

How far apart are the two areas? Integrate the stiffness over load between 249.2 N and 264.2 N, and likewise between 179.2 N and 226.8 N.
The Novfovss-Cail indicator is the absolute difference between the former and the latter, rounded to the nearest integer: 61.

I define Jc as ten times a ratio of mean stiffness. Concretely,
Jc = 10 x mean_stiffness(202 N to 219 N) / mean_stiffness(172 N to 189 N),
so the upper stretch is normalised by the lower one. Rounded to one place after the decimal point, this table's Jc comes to 10.1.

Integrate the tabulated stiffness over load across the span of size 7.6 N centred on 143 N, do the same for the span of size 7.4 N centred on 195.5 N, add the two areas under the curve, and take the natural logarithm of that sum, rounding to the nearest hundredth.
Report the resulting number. 3.37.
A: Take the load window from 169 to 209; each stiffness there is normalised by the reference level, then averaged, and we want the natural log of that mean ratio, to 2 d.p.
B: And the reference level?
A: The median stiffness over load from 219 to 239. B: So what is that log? 0.04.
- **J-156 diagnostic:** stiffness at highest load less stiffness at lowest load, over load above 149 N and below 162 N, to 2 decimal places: 0.35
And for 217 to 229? -0.12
